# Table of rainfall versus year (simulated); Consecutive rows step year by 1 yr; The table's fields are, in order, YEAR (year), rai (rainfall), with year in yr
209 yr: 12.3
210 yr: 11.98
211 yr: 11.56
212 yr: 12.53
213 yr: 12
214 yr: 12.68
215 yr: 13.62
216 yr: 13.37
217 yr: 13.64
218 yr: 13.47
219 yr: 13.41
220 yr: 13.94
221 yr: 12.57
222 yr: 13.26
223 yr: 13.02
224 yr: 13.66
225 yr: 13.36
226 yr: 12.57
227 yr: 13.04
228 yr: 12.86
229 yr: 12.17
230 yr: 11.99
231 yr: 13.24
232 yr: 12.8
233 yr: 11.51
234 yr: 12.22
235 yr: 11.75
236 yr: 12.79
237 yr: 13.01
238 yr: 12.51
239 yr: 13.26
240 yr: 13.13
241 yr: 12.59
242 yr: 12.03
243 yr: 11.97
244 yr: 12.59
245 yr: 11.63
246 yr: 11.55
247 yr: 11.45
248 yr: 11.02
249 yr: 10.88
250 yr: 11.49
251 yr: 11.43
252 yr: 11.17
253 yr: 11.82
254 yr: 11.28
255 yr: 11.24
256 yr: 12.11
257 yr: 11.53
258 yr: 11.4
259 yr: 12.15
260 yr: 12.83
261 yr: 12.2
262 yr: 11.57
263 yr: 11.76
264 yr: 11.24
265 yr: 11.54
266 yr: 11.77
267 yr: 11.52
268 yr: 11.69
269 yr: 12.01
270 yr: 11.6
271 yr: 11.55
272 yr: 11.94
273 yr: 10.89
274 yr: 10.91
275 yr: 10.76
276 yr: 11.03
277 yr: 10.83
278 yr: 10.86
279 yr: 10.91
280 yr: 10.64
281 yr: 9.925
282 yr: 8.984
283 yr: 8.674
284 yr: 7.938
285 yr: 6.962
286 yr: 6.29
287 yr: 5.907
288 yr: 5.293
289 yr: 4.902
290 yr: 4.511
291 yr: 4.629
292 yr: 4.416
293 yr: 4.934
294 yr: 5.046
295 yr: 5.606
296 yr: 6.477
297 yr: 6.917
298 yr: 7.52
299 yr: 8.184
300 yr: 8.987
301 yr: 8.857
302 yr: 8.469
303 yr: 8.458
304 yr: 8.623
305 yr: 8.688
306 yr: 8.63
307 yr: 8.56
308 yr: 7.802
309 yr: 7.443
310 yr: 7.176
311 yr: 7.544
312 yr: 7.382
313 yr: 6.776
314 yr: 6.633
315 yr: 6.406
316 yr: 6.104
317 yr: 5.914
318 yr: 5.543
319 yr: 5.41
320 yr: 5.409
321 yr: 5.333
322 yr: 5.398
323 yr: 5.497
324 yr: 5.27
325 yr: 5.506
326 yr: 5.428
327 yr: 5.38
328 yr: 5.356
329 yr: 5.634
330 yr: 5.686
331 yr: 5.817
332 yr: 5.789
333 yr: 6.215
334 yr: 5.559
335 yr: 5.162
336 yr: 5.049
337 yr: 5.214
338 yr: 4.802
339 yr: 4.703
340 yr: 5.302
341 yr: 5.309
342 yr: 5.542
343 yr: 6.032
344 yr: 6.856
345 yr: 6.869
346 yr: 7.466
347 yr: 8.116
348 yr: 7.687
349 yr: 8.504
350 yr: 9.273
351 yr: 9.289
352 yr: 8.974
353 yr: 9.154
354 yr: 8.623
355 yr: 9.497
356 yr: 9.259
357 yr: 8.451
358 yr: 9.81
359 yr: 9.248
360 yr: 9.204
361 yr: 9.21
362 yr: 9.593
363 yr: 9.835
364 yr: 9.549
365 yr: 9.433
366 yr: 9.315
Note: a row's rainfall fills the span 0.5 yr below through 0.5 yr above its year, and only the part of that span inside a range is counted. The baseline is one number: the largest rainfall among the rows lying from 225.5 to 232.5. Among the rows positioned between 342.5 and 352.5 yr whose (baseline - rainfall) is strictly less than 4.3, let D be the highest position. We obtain 352 yr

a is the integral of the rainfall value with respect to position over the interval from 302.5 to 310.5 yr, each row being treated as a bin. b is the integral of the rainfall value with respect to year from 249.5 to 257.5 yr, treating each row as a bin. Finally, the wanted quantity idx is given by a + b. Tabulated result 157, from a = 65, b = 92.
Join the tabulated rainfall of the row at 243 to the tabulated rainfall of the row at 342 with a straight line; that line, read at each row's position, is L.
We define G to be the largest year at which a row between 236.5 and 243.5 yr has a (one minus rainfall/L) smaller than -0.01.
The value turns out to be 241 yr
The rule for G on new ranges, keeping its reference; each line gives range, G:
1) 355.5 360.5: 360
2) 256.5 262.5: 262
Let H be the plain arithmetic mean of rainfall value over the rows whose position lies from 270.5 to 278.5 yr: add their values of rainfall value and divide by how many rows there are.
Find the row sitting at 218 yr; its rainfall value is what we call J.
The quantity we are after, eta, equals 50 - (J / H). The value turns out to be 48.8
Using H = 11.1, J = 13.47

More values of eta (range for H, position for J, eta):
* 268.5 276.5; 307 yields 49.2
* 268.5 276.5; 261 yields 48.9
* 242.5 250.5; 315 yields 49.4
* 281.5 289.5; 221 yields 48.2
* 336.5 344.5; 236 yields 47.7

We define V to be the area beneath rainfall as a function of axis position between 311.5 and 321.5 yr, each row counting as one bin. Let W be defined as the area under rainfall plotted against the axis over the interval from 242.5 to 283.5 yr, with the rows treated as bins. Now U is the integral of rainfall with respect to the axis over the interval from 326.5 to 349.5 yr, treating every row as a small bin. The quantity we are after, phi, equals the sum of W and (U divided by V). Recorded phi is 467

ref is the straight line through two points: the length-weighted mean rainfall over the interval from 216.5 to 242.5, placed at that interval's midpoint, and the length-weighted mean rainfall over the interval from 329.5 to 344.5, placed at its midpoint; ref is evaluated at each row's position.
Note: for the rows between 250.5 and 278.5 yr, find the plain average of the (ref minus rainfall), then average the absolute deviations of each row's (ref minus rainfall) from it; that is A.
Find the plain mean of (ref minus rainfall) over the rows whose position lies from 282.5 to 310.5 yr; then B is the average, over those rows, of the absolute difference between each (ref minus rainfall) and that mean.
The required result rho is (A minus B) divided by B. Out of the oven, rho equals -0.74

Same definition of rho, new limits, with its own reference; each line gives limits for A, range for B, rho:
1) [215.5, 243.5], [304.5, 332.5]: -0.25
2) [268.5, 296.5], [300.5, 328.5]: 1.90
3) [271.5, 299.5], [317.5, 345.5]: 2.01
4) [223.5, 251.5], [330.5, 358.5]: -0.79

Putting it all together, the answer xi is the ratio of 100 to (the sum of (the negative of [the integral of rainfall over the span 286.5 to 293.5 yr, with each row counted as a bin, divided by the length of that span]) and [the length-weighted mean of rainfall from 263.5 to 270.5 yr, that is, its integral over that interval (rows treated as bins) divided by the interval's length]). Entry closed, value 15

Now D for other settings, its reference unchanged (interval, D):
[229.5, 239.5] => 239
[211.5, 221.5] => 221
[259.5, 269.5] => 269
